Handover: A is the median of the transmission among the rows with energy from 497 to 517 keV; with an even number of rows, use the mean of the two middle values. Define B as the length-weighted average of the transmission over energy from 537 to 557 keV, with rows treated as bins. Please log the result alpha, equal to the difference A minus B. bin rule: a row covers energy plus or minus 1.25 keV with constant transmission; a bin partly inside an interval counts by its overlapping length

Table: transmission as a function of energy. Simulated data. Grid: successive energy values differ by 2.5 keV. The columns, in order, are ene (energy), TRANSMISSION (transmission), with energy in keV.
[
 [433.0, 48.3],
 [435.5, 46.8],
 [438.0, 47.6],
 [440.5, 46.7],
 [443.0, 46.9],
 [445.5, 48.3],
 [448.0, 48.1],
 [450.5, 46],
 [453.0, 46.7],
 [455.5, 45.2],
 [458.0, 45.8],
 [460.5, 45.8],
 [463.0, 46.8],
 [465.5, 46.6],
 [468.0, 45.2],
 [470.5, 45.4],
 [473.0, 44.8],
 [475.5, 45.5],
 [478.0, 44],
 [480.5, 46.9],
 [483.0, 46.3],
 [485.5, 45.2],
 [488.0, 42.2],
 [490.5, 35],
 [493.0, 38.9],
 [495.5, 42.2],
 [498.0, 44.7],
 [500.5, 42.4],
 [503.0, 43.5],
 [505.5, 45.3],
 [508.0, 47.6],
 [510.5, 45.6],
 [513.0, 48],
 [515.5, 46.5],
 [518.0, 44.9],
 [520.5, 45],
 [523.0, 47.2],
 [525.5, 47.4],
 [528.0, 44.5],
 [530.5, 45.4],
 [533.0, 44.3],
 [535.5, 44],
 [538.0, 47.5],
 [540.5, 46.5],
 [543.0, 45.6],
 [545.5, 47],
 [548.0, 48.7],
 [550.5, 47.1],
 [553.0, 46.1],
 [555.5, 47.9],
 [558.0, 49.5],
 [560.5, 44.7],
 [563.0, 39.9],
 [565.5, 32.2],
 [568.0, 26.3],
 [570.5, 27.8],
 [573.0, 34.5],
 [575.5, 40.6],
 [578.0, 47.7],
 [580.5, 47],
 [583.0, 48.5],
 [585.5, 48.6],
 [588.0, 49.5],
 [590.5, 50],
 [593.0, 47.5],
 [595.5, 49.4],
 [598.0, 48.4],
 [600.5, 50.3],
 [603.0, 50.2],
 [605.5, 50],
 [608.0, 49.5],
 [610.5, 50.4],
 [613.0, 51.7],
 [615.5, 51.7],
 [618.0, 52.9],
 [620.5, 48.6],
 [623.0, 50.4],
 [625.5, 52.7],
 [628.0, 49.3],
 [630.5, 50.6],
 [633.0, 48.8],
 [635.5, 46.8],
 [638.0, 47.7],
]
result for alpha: -2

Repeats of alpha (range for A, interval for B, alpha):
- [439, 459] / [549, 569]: 5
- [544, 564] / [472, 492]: 3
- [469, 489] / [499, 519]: 0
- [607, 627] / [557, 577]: 14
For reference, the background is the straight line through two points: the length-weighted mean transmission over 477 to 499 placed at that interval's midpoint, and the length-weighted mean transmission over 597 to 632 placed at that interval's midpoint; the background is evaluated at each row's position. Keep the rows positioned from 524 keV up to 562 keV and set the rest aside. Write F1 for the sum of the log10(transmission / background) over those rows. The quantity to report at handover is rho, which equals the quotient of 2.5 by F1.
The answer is 69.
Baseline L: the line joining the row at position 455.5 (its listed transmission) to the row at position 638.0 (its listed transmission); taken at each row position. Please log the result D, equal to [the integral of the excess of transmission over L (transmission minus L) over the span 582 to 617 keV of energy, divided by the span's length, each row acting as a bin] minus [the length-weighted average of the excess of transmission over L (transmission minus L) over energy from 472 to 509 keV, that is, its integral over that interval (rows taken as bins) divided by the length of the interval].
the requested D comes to 5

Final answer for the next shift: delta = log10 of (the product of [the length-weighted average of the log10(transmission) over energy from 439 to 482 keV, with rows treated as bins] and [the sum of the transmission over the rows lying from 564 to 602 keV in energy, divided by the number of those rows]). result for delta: 1.86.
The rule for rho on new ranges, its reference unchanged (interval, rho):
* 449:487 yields 4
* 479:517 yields 34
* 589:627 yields 134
